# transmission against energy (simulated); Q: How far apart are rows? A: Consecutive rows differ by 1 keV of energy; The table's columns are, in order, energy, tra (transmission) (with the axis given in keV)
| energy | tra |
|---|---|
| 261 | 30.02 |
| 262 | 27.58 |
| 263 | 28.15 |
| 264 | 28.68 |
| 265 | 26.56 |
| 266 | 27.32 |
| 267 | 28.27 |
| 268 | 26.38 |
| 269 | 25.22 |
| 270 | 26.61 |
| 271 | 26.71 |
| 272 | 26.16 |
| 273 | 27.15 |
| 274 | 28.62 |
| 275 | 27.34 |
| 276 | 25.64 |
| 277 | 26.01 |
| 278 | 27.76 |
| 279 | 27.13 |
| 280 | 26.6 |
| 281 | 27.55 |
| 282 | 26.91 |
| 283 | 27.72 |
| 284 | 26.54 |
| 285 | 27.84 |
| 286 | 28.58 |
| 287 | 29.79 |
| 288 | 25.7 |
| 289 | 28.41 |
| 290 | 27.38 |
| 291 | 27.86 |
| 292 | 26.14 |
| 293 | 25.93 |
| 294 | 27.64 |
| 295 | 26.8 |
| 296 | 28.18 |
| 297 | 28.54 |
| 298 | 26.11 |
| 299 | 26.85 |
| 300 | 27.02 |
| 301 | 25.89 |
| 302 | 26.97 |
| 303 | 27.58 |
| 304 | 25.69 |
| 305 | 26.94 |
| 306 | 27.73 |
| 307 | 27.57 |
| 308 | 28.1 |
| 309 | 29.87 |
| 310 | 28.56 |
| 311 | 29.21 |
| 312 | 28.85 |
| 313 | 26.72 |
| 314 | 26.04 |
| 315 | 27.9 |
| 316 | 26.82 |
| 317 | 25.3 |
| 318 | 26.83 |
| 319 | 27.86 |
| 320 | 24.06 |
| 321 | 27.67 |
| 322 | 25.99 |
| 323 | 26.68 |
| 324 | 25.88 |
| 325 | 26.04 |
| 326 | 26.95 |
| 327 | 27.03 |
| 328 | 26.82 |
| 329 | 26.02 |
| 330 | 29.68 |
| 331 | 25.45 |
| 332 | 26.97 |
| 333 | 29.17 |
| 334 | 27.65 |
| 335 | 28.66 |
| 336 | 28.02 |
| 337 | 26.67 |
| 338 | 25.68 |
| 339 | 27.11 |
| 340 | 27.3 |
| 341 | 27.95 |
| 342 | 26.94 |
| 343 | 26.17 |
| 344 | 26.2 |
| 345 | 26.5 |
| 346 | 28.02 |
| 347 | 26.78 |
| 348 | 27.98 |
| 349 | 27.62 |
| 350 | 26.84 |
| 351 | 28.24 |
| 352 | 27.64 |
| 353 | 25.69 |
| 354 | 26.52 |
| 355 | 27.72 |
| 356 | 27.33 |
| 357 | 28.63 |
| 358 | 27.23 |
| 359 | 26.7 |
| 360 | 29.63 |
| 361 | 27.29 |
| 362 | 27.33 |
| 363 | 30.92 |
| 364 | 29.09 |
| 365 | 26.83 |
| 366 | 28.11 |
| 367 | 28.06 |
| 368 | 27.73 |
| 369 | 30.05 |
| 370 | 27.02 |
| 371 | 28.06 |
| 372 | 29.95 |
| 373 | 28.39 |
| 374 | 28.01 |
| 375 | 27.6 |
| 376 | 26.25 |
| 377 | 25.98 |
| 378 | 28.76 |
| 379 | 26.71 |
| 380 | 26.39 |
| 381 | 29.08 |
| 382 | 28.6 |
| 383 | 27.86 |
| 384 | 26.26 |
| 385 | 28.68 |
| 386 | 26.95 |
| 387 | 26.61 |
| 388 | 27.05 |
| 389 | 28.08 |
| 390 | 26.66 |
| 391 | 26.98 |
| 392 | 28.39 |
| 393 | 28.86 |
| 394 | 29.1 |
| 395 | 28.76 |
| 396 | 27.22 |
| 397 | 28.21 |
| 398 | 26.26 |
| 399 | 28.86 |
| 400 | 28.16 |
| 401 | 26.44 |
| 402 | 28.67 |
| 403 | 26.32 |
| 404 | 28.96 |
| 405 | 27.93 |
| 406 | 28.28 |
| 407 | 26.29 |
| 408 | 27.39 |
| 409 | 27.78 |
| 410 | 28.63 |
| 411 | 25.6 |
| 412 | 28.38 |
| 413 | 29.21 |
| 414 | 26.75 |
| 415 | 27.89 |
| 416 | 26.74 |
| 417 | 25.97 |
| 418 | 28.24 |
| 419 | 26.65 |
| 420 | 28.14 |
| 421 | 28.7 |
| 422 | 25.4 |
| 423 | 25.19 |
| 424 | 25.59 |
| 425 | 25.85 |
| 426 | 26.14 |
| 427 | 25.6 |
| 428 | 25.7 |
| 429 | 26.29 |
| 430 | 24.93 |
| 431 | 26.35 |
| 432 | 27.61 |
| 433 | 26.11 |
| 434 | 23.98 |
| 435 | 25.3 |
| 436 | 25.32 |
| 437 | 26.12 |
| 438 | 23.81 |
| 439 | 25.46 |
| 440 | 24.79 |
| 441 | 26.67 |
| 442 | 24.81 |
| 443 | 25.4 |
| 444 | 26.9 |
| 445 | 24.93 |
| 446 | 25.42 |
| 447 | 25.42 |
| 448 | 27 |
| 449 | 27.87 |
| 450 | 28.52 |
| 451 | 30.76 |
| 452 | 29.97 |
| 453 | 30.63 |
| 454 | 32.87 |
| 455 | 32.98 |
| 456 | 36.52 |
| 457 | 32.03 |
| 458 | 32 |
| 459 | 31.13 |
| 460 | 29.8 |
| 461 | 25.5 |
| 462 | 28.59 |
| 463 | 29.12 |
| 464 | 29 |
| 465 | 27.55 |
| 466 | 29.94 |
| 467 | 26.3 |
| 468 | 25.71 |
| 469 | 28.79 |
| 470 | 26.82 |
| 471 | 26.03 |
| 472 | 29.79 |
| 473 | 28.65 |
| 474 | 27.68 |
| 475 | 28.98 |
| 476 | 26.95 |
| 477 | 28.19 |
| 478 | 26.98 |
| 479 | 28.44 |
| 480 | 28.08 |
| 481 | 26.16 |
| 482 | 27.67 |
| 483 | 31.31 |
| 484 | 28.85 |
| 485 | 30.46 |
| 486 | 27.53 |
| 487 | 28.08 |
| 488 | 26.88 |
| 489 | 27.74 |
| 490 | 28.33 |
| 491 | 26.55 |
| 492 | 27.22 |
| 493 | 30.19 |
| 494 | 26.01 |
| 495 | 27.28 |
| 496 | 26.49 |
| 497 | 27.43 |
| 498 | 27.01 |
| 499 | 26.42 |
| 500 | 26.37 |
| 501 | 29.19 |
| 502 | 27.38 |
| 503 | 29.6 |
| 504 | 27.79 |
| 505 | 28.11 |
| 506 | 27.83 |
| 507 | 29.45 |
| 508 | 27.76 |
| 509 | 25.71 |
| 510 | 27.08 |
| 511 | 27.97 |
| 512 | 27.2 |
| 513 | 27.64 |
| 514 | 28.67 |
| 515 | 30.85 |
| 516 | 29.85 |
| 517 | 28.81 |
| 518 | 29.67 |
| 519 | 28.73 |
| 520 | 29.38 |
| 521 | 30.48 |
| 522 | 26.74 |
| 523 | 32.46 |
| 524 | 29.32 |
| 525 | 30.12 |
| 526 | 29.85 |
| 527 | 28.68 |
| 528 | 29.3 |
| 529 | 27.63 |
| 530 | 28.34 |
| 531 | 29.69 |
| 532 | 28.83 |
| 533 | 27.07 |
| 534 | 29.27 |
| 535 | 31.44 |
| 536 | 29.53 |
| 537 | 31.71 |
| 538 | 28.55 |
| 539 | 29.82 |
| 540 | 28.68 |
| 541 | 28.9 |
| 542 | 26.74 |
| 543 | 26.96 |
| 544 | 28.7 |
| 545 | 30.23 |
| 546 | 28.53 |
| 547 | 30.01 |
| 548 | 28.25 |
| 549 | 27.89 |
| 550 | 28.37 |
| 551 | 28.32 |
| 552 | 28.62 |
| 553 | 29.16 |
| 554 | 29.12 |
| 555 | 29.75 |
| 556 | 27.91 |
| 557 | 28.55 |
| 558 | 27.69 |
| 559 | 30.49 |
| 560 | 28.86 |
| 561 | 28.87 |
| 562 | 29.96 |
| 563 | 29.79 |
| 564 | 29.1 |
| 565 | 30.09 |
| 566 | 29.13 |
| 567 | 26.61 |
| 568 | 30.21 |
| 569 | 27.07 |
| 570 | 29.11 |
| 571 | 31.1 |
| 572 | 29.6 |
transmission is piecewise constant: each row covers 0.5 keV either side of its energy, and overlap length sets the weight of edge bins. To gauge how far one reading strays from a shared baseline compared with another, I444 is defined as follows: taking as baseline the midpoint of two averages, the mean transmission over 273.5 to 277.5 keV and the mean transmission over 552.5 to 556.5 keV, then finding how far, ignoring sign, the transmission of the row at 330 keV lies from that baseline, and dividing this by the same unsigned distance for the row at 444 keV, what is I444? 1.7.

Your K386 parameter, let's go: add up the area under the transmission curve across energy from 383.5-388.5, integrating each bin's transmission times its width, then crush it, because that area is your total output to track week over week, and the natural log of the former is 4.91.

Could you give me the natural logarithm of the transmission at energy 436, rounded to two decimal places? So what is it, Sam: 3.23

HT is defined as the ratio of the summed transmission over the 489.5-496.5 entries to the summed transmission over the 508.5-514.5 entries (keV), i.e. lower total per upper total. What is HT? 1.2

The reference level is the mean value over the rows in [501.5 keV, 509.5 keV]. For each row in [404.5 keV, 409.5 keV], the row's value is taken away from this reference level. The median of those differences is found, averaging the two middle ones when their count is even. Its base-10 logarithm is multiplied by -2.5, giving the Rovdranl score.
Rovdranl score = 1.9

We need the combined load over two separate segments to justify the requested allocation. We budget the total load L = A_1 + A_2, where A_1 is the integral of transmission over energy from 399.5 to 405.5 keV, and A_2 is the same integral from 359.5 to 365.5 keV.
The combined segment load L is 337.6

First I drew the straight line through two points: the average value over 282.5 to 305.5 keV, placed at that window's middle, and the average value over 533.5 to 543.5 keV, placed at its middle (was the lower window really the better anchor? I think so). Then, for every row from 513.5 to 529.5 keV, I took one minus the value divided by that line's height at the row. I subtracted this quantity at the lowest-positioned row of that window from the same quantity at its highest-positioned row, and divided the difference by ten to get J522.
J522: 0.0040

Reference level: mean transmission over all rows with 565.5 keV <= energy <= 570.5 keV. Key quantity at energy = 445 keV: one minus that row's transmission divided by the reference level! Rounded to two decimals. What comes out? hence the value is 0.12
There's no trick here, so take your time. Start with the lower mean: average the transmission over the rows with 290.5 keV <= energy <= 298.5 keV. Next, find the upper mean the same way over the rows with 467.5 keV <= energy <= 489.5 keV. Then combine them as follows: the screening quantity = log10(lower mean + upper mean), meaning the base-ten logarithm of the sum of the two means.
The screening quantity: 1.74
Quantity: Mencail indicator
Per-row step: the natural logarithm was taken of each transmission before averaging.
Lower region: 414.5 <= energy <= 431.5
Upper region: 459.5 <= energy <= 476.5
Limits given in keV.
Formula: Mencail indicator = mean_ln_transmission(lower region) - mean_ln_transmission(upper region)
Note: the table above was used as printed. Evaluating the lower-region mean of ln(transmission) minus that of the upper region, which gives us -0.06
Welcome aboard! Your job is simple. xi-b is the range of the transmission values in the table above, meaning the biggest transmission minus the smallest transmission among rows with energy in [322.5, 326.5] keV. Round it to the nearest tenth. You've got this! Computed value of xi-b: 1.1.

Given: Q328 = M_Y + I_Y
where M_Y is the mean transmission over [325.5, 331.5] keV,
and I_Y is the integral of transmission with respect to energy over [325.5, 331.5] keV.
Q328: 189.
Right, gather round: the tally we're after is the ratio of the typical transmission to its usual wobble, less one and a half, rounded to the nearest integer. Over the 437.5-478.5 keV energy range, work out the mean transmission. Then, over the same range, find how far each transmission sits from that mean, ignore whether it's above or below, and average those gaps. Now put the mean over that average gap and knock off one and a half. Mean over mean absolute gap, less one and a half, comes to 12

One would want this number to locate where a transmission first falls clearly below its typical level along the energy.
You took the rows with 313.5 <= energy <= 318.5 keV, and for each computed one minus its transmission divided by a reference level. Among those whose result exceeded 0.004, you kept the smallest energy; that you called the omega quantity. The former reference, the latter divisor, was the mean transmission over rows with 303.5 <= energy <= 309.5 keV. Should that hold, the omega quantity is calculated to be 314 keV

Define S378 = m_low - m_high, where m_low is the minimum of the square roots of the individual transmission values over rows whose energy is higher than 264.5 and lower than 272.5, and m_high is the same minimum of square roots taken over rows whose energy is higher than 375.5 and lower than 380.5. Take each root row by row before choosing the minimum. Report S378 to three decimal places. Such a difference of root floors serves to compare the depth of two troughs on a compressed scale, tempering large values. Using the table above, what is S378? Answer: -0.075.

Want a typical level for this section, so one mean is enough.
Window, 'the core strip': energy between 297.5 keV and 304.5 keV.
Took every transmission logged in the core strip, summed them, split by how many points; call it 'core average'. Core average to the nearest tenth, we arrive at 26.6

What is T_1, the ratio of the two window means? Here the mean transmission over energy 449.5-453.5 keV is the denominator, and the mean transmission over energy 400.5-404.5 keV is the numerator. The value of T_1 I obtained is 0.921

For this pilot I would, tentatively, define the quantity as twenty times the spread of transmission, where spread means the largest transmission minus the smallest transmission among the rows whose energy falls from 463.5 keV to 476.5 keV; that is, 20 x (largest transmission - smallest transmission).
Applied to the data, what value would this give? 85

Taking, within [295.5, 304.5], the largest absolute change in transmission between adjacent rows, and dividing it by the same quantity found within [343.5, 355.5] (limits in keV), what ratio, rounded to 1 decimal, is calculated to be 1.2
